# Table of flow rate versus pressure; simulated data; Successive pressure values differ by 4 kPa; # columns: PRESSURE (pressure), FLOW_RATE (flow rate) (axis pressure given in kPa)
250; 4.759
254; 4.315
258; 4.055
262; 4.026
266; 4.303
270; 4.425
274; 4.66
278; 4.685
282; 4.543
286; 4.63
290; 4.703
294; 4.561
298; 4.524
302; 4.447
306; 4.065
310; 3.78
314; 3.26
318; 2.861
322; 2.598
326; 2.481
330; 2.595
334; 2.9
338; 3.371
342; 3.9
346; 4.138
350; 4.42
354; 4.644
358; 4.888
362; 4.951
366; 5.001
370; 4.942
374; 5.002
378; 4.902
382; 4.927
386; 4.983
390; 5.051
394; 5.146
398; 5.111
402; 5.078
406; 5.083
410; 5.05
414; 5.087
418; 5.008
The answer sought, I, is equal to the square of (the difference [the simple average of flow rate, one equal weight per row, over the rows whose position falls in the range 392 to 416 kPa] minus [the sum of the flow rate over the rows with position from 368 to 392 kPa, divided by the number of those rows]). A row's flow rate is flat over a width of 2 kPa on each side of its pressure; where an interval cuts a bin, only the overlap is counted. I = 0.0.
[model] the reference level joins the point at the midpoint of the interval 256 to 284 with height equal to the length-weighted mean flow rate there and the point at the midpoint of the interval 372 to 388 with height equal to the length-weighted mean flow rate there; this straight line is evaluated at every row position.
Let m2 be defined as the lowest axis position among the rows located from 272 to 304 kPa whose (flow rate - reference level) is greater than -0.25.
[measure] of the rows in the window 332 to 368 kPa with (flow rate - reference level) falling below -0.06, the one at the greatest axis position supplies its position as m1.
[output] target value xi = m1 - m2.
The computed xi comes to 80 kPa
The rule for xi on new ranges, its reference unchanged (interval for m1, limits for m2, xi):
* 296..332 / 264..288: 64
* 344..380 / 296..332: 56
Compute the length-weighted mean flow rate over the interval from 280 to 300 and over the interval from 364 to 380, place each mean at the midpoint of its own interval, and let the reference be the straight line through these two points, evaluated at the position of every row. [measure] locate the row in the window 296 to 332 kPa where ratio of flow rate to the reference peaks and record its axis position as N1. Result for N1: 298 kPa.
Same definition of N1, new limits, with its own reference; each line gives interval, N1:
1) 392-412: 394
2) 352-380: 366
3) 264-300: 278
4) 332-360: 358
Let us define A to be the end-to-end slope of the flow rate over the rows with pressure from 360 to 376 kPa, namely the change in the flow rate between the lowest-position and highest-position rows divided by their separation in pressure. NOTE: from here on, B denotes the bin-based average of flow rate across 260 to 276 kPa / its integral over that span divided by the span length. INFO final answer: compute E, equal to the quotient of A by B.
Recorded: 0.0010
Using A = 0.00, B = 4.4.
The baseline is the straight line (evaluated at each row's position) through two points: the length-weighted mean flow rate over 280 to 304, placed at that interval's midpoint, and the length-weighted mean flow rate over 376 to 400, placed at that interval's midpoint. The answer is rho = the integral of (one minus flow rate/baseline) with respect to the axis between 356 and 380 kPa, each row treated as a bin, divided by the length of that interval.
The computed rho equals -0.004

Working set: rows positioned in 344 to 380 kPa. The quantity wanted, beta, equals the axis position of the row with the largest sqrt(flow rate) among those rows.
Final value 374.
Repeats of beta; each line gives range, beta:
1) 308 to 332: 310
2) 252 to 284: 278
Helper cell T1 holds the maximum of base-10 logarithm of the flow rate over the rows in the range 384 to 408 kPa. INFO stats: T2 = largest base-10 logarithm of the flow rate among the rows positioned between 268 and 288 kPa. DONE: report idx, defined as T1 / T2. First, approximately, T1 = 0.71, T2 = 0.671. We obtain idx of 1.06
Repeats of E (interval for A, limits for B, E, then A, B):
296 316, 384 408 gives -0.0156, -0.08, 5.1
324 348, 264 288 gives 0.0182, 0.08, 4.5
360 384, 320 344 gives -0.0004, 0.00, 3.0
